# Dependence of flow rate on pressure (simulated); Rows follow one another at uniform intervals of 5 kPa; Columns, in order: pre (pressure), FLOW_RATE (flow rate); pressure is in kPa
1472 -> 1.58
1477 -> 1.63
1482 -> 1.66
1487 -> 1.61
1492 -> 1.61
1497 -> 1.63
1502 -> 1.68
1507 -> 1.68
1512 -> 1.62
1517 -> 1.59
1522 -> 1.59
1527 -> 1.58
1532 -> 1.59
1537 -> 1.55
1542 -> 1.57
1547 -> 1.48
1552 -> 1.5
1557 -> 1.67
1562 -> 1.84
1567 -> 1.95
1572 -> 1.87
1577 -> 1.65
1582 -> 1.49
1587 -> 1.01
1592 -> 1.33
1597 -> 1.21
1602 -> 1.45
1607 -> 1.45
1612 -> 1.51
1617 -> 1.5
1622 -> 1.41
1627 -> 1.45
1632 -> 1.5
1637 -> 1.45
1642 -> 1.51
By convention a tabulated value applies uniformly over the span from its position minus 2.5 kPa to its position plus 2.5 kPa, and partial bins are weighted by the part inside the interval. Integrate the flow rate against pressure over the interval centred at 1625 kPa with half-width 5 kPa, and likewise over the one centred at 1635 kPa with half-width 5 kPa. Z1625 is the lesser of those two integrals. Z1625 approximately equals 14.3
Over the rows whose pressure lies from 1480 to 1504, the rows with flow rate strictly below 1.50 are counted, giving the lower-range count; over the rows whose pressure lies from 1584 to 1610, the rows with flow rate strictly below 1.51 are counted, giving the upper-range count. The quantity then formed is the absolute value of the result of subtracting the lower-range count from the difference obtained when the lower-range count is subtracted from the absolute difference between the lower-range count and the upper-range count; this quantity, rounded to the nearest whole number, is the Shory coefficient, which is 5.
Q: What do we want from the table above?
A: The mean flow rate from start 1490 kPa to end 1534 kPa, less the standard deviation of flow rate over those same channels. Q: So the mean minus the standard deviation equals 1.58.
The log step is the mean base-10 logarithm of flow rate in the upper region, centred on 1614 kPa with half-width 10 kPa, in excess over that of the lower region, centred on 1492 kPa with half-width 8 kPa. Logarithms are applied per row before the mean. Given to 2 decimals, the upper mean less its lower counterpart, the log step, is -0.04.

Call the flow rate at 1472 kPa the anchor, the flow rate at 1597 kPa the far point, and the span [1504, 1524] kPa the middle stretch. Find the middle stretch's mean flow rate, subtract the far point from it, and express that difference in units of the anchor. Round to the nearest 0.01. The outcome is 0.26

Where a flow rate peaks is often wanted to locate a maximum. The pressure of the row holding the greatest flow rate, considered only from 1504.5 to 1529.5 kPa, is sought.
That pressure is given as 1507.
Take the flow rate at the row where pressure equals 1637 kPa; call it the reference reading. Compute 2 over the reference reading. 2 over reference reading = 1.38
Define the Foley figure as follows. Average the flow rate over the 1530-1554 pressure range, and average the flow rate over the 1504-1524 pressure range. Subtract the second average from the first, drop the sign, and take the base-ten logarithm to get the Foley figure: -1.1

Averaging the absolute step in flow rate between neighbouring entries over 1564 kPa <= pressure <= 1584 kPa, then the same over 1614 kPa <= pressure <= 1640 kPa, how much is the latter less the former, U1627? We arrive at -0.10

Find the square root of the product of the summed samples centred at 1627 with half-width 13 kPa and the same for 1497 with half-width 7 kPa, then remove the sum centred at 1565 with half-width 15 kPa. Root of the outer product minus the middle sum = -4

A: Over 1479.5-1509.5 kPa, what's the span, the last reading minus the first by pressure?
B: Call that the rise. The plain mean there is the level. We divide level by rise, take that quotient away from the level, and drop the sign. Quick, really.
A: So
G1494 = 81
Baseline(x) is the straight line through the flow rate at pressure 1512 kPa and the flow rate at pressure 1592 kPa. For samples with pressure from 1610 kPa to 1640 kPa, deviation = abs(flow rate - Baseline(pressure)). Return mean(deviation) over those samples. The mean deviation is 0.26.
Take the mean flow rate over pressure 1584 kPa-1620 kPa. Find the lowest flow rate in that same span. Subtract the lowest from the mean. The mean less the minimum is 0.34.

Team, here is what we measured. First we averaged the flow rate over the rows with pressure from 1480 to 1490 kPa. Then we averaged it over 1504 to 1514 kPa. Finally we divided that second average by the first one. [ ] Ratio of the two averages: 1.01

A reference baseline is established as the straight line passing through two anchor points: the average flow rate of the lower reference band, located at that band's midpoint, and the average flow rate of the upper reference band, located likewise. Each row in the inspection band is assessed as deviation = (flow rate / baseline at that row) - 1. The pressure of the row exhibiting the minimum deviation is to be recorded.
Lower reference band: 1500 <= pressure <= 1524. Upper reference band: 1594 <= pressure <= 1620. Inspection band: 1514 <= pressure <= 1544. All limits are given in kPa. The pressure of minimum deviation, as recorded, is 1517 kPa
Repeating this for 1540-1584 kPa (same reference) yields 1547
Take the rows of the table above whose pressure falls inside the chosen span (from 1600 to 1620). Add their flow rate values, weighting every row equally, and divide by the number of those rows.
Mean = 1.48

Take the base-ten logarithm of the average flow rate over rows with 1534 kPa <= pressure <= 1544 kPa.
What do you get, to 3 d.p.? 0.193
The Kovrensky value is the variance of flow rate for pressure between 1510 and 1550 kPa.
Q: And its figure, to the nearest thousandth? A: 0.002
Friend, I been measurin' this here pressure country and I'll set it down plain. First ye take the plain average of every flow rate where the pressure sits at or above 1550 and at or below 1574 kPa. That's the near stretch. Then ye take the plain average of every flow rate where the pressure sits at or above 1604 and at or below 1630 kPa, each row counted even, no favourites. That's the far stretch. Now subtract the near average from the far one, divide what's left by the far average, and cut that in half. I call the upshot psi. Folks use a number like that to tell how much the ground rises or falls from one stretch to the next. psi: -0.10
